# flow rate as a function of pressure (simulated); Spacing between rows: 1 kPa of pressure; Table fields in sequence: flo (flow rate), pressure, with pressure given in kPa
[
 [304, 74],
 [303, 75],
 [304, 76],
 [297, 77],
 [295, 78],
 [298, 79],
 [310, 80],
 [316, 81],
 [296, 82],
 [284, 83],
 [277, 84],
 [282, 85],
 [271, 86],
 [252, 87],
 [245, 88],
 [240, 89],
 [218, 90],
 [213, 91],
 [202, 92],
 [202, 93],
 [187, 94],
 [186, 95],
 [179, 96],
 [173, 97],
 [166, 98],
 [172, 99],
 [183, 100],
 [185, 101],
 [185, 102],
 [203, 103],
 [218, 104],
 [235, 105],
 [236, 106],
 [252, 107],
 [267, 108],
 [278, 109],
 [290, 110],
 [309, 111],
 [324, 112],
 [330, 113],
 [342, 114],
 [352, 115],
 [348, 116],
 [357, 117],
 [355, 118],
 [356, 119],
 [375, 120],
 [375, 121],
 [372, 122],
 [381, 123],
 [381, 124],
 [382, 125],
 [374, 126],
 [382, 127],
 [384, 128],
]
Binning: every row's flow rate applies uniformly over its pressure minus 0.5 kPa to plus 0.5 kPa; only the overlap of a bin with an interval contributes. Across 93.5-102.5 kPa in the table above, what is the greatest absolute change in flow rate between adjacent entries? 11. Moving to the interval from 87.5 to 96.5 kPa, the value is 22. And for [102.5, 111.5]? 19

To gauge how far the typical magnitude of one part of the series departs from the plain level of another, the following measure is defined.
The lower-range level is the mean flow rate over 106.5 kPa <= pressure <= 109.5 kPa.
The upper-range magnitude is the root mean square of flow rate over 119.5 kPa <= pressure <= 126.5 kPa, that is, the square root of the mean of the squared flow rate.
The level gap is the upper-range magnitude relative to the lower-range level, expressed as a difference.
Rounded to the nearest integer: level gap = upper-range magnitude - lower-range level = 111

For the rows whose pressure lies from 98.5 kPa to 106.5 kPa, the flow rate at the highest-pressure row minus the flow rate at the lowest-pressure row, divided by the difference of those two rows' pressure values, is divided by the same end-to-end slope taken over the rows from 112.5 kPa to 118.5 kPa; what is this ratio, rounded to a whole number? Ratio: 2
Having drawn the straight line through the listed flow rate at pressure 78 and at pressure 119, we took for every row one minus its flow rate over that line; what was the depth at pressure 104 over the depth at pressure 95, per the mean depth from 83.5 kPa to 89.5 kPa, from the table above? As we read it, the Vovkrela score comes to 5.5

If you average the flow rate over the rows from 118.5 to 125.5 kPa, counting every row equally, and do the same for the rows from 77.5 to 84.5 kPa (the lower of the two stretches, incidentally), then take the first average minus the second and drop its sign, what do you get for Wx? 78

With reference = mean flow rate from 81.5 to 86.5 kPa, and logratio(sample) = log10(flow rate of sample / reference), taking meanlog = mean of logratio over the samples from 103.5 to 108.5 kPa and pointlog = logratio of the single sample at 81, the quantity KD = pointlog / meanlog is -0.7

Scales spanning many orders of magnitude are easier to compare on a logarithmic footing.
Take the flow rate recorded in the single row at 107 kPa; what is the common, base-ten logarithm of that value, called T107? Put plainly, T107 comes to 2.40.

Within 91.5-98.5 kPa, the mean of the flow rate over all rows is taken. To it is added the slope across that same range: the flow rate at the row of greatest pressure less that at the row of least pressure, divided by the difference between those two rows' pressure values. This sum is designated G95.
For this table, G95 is 179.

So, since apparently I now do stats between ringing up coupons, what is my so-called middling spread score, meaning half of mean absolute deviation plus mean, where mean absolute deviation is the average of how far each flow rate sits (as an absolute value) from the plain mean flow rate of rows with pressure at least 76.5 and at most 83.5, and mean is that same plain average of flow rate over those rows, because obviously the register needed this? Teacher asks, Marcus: 154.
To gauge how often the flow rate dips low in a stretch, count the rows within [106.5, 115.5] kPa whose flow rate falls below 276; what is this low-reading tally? 2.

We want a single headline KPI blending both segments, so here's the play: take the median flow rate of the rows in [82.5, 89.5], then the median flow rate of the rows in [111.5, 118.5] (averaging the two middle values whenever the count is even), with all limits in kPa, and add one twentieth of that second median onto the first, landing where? 288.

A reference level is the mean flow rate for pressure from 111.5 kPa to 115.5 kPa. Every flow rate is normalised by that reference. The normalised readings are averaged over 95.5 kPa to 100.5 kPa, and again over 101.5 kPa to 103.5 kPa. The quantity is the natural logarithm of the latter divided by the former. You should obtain 0.11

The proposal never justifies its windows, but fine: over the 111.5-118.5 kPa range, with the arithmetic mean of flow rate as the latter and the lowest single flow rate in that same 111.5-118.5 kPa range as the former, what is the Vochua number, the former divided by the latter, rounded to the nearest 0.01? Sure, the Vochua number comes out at 0.94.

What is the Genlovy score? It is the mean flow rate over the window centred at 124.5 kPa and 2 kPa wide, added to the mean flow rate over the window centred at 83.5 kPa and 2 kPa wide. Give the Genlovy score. 662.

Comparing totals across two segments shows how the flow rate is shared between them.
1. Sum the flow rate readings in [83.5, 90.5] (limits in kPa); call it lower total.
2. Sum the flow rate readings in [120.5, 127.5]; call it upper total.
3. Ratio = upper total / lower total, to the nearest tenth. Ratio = 1.5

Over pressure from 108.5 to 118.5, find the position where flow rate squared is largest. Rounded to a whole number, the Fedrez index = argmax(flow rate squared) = 117 kPa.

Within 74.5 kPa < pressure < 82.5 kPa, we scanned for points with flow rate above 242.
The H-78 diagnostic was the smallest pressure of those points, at 75 kPa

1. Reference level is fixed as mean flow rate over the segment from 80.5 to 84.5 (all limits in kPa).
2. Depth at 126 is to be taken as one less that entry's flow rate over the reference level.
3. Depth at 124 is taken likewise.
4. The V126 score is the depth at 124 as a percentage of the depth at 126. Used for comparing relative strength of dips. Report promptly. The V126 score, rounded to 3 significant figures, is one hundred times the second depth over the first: 109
